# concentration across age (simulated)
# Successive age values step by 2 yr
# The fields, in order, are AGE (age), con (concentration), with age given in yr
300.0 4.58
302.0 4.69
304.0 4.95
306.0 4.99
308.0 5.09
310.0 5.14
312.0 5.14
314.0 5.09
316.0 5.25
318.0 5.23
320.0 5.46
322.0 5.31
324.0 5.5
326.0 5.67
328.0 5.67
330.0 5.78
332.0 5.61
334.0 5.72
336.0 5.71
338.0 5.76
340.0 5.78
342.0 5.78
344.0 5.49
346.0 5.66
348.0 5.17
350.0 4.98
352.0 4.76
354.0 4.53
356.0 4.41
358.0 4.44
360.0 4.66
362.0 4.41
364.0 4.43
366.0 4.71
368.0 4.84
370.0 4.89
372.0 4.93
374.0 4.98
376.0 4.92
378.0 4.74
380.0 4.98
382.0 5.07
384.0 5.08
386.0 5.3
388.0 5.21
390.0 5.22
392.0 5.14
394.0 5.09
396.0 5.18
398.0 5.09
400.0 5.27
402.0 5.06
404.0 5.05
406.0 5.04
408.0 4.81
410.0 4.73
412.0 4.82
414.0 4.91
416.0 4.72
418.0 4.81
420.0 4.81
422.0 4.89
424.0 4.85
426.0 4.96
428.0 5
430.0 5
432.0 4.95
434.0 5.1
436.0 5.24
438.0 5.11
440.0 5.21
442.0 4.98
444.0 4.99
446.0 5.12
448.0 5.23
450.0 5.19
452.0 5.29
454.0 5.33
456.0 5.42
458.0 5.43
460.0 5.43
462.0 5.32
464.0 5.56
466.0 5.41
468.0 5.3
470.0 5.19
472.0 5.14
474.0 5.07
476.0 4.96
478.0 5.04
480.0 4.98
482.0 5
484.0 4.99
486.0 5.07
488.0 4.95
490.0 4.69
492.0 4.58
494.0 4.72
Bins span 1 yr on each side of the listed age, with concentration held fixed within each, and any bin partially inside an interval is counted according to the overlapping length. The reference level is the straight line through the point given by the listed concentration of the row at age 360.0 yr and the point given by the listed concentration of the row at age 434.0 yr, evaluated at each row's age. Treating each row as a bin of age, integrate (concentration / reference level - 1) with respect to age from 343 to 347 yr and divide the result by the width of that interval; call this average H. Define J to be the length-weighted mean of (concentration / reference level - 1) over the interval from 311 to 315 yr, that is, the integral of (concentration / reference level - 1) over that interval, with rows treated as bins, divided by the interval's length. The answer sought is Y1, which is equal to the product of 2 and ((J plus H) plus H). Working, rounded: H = 0.22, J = 0.17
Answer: 1.2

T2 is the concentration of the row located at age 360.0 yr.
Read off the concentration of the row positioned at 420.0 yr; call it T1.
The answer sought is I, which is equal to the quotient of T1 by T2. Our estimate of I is 1.03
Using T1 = 4.81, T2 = 4.66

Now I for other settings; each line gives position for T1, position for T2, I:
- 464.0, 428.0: 1.11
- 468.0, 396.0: 1.02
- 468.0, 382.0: 1.05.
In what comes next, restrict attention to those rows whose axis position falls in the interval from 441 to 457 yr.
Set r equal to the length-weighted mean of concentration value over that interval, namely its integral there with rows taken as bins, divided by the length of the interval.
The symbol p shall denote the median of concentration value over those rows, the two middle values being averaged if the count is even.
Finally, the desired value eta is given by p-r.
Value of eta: 0.016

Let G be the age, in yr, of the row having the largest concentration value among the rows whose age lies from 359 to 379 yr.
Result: 374.0 yr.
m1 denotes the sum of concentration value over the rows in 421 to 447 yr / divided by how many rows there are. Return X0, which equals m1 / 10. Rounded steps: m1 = 5.03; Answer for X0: 0.50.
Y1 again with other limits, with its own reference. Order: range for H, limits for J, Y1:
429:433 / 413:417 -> -0.2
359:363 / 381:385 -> 0.0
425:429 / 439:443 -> -0.1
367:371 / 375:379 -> 0.2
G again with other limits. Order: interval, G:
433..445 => 436.0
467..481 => 468.0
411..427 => 426.0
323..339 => 330.0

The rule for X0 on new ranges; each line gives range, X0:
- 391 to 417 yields 0.50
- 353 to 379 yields 0.47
